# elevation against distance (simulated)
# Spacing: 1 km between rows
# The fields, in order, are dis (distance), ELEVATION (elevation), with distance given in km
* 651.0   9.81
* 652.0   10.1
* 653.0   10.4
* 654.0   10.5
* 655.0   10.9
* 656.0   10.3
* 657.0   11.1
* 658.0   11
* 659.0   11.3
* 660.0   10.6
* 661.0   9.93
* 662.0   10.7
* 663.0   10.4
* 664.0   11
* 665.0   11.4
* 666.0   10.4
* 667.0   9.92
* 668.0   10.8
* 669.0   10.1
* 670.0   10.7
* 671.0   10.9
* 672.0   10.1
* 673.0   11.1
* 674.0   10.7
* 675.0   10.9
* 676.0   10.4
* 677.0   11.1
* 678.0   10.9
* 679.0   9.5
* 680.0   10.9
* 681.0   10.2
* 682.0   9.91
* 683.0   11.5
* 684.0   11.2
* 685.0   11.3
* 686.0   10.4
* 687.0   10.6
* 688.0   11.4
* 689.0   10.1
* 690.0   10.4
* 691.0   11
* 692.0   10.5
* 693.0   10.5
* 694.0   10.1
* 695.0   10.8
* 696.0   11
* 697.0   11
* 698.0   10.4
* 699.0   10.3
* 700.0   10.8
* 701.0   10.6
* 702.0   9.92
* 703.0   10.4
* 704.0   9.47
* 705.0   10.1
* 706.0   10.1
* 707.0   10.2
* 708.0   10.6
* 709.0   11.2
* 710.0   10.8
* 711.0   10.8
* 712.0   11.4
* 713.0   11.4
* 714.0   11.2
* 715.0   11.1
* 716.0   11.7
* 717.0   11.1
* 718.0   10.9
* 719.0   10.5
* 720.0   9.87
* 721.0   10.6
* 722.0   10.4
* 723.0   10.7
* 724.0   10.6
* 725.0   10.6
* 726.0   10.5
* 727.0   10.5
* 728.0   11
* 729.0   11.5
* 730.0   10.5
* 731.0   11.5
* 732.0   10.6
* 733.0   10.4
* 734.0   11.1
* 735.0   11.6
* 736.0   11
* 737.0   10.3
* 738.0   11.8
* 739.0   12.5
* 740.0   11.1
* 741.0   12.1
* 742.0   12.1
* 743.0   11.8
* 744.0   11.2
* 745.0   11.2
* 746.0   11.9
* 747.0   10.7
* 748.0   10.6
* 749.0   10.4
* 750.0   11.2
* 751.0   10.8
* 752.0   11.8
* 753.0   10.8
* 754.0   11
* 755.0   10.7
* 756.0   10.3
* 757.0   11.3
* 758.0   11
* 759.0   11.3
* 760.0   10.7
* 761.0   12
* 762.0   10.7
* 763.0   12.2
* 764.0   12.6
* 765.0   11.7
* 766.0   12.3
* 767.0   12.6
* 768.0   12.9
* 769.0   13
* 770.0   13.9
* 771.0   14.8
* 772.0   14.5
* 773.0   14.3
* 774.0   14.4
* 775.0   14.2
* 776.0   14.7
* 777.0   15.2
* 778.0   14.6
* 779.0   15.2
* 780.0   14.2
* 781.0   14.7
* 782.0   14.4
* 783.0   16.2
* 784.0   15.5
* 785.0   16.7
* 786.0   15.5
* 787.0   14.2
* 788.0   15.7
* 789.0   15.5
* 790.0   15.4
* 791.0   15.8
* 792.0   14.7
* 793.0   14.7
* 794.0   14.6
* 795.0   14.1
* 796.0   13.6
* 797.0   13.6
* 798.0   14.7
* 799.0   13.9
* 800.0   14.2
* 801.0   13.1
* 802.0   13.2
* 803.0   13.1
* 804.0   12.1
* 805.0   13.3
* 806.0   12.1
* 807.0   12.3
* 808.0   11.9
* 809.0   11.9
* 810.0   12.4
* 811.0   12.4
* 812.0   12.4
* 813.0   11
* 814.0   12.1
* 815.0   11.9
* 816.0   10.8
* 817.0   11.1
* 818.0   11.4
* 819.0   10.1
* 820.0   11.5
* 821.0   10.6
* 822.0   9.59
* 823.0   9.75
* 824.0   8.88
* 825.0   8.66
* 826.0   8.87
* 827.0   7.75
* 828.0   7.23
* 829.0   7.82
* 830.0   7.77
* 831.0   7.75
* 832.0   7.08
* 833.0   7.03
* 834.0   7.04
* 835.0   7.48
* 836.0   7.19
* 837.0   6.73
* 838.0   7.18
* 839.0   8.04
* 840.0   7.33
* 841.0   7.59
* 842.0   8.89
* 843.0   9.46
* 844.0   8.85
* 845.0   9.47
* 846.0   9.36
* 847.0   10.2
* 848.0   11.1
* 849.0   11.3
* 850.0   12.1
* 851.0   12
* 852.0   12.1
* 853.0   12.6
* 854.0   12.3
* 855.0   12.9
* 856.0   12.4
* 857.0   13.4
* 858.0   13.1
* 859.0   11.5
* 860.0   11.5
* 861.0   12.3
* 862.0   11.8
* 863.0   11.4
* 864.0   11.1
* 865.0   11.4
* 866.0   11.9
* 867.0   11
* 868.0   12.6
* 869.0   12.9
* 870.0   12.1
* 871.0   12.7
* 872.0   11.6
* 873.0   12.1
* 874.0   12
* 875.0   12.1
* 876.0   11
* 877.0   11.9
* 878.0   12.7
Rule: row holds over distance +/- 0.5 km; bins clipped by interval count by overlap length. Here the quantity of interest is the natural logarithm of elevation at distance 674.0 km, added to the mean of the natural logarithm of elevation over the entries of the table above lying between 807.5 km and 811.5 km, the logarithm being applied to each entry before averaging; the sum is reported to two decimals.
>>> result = 4.87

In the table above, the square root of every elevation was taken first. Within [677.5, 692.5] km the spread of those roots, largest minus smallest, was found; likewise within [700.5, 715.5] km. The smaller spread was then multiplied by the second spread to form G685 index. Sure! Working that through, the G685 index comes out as 0.089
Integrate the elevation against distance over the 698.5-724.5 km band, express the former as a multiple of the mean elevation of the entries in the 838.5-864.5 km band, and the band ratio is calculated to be 25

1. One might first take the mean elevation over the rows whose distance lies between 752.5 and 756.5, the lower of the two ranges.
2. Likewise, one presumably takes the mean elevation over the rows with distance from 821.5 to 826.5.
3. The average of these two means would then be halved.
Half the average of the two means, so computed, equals 5.0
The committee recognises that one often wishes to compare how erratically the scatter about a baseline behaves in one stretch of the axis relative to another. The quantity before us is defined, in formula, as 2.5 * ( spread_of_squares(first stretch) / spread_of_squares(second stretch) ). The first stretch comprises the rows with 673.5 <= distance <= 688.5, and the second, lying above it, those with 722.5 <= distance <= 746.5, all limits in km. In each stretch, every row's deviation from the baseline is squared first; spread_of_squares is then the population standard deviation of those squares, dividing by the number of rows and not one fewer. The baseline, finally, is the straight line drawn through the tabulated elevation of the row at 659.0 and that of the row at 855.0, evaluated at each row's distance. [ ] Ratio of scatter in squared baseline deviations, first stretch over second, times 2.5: 3.3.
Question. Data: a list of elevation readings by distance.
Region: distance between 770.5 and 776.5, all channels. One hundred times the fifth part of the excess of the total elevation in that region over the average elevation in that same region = 1448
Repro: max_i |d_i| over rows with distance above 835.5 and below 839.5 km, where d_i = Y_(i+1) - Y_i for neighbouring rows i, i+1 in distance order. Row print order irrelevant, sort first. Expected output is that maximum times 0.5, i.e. 0.43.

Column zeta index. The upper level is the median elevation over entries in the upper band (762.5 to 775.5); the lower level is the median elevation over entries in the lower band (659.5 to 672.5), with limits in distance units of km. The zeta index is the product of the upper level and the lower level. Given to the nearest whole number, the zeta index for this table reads 138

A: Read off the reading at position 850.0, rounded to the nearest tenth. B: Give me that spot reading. 12.1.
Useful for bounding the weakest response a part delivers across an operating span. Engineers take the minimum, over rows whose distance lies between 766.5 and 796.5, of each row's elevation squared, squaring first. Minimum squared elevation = 159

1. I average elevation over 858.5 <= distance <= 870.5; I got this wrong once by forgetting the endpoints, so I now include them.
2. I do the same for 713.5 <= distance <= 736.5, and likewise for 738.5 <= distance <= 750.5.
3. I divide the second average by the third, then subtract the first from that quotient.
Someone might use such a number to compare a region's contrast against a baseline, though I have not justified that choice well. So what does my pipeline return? -10.8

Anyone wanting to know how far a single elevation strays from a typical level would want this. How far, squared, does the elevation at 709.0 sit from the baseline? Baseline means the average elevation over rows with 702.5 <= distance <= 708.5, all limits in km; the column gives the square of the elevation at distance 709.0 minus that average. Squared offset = 1.1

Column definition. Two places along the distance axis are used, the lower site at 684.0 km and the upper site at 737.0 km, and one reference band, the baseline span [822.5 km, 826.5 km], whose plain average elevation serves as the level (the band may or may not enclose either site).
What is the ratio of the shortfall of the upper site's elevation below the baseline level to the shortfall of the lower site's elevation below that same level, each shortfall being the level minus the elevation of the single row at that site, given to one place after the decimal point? 0.6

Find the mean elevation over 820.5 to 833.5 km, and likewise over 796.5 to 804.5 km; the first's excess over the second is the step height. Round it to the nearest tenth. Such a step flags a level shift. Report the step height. -5.1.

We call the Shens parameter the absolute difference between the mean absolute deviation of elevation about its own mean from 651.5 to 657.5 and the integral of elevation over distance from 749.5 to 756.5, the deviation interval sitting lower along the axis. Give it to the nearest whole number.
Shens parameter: 76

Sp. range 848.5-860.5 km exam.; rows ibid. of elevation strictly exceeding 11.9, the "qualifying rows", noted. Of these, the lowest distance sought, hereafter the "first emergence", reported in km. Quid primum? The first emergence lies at 850.0 km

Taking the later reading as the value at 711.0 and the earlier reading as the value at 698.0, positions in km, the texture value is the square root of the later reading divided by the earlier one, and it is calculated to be 1.02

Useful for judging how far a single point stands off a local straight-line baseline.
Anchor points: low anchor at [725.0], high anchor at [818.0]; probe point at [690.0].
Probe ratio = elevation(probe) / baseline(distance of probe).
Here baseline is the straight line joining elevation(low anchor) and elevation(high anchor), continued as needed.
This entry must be 1.01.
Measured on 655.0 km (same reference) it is 1.09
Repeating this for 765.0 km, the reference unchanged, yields 1.07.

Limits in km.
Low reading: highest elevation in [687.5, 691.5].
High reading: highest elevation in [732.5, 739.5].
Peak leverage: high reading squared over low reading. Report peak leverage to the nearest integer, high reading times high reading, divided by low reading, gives 14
